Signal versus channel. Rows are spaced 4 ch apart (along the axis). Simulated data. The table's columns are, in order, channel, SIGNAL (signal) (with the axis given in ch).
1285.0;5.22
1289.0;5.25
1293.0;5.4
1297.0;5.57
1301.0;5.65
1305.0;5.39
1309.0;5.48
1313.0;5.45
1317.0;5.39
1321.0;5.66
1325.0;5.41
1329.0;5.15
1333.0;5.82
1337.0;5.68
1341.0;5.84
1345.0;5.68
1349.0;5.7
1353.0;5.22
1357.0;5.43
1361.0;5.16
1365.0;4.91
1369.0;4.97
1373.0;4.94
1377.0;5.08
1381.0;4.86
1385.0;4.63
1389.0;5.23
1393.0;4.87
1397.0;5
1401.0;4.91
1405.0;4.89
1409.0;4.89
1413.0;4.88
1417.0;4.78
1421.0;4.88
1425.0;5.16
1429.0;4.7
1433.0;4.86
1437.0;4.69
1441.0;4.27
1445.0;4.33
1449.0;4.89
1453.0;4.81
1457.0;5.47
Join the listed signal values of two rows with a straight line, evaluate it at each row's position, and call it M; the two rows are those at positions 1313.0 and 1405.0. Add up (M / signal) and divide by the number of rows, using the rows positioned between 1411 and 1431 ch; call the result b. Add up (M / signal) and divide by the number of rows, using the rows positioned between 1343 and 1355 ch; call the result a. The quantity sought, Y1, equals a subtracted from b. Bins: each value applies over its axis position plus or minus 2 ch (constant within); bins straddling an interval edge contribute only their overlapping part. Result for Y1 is 0.04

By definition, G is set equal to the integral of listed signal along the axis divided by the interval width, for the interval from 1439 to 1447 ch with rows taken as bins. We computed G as 4.30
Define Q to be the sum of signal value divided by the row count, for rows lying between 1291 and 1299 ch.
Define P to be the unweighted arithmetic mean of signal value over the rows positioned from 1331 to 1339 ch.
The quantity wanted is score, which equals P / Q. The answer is 1.05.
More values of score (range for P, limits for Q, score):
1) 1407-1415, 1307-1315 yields 0.89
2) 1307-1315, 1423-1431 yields 1.11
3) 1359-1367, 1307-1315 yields 0.92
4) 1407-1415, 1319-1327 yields 0.88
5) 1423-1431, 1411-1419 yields 1.02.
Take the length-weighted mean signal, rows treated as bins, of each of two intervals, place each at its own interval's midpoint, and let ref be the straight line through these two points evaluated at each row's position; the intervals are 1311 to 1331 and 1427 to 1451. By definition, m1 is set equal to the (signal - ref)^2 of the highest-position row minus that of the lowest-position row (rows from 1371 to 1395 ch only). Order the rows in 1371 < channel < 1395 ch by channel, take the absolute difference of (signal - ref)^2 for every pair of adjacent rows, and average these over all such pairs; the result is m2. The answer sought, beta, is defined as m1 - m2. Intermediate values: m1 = -0.01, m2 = 0.05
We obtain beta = -0.06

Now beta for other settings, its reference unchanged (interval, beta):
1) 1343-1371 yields -0.25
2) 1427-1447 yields 0.00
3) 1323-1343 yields 0.19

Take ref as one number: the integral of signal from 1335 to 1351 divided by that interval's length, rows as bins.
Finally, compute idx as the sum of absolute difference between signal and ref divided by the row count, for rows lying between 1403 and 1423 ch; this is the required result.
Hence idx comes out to 0.86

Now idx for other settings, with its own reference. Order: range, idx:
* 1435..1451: 1.18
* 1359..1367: 0.69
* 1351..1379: 0.62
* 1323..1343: 0.23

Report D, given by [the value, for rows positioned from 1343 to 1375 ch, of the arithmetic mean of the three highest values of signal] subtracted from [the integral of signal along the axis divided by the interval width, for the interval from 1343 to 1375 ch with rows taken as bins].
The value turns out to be -0.35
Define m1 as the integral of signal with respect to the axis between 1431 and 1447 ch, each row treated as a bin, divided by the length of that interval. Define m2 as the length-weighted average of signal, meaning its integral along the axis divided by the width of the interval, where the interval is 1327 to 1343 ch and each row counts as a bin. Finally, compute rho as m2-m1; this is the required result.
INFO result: 1.1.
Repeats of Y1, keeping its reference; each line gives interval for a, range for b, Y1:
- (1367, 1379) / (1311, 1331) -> -0.02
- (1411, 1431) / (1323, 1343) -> -0.03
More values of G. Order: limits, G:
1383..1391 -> 4.93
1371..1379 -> 5.01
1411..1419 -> 4.83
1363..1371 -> 4.94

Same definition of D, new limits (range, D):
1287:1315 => -0.11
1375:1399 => -0.16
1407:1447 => -0.23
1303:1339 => -0.23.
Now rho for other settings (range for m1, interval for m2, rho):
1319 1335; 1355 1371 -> -0.4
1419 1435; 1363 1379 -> 0.1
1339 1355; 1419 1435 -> -0.7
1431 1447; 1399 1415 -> 0.4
